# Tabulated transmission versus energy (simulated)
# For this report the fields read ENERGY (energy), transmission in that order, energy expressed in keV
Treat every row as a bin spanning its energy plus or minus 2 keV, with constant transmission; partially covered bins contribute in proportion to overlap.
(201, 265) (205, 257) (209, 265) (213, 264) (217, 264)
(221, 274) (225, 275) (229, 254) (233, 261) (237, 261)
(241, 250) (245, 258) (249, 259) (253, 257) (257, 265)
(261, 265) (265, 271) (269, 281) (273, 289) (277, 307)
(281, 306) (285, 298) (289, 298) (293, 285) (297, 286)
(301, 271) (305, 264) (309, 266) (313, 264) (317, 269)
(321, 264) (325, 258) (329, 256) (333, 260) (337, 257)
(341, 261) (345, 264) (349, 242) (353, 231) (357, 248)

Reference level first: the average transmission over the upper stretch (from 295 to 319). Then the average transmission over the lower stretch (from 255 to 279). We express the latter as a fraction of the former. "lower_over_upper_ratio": 1.04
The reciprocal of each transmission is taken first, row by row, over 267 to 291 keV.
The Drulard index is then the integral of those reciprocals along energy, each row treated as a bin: 0.081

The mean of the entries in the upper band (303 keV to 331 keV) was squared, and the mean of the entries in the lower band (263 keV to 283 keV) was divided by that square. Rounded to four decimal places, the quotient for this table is 0.0042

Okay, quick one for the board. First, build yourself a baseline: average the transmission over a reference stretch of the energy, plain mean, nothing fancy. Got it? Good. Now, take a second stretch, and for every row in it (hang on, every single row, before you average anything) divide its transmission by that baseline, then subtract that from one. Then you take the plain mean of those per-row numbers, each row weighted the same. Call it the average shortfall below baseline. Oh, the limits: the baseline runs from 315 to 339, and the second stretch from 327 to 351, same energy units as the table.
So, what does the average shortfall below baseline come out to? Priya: 0.015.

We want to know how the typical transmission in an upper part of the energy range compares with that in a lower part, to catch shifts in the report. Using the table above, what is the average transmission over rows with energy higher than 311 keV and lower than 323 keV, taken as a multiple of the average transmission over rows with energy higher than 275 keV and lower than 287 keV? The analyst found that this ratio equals 0.87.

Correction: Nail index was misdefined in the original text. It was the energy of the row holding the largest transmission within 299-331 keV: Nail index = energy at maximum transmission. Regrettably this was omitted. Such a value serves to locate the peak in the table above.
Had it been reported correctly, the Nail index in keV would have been 301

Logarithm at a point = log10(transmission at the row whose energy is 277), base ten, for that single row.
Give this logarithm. 2.49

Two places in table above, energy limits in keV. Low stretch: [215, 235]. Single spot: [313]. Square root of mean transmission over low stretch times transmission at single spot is 265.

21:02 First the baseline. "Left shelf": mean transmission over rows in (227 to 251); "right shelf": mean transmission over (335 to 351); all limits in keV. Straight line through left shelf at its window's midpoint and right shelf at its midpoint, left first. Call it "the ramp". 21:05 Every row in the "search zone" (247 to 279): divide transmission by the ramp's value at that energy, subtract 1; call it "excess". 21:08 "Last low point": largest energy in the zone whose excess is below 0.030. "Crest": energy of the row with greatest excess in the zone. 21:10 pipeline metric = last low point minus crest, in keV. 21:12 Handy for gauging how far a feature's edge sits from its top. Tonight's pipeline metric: -24 keV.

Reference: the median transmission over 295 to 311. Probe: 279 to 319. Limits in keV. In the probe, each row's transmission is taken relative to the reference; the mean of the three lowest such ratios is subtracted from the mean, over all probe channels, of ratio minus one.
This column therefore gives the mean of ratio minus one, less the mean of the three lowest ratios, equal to -0.94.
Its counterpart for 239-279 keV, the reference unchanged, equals -0.94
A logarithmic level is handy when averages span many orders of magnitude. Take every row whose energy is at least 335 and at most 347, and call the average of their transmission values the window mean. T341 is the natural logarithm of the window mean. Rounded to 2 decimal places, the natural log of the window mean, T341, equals 5.56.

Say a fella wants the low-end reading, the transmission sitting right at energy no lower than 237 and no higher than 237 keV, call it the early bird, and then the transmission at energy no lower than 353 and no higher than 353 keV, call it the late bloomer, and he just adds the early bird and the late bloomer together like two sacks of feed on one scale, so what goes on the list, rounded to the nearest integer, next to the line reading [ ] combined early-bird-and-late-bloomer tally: 492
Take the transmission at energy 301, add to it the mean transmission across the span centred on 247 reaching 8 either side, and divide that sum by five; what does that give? 105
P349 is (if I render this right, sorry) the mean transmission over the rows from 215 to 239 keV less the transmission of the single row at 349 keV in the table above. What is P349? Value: 23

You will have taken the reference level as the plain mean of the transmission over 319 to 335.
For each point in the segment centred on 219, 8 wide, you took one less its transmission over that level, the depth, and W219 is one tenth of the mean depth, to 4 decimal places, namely -0.0037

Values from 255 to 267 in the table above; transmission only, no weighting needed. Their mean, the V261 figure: 267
